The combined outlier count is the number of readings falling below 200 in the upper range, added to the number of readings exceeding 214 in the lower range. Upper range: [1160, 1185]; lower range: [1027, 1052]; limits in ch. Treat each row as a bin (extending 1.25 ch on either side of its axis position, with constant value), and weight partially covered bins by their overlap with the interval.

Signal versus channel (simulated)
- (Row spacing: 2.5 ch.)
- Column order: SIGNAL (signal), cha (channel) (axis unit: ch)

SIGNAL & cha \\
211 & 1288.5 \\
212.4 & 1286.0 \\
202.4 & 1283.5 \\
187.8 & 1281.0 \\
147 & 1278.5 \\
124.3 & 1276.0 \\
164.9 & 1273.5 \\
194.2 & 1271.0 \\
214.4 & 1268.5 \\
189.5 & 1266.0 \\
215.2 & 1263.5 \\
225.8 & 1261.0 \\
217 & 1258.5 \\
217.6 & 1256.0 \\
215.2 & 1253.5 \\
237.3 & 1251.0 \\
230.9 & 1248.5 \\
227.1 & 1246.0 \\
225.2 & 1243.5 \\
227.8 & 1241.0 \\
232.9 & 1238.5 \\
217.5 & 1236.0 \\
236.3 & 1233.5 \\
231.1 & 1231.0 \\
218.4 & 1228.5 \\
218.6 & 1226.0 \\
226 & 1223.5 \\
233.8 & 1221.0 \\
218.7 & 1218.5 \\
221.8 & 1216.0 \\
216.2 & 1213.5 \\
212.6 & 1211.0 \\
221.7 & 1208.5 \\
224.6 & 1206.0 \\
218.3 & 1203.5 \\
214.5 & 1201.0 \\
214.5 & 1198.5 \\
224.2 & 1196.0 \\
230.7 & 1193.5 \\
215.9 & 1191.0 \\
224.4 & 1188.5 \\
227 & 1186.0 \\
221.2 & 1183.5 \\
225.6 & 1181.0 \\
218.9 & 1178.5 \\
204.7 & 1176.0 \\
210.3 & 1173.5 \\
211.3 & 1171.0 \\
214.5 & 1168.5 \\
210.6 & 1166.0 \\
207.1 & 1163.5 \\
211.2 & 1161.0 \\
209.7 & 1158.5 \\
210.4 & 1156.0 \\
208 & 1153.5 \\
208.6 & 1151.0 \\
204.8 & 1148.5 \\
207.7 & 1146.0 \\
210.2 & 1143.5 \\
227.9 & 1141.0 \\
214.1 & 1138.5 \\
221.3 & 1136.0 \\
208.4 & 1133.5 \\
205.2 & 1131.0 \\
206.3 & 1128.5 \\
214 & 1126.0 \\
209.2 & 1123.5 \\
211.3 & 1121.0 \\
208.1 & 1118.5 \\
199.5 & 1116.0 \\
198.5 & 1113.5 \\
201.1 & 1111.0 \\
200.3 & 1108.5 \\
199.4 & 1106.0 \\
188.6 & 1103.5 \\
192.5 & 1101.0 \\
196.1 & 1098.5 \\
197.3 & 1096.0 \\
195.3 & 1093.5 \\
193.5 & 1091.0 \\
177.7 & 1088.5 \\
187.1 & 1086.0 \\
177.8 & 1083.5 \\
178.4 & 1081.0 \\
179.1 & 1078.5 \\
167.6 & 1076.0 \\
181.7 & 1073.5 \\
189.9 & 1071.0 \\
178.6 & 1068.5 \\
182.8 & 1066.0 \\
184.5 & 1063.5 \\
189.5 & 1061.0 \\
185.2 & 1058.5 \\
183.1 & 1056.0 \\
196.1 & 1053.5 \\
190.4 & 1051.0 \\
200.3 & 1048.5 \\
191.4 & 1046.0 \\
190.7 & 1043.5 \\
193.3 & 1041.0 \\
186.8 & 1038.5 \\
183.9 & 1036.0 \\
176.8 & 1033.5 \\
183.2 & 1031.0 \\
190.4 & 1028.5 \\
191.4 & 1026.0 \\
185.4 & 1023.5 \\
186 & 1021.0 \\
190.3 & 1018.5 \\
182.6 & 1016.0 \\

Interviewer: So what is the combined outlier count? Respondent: 0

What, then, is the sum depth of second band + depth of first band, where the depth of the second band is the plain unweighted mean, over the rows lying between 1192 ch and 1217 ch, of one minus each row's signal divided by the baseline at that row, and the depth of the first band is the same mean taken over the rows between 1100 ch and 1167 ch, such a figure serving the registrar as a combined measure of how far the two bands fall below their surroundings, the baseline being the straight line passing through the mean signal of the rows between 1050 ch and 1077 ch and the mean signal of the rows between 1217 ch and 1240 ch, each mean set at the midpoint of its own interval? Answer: -0.025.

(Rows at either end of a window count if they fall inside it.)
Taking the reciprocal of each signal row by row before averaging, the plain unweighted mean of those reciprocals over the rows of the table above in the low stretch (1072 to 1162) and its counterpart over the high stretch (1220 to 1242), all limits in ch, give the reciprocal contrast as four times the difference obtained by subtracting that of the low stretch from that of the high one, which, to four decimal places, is -0.0024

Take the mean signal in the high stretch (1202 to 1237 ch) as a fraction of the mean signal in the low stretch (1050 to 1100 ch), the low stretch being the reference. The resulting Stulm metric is 1.20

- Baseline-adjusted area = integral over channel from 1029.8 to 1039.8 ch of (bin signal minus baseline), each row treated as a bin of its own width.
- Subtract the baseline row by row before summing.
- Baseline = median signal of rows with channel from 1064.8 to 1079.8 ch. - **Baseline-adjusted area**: 23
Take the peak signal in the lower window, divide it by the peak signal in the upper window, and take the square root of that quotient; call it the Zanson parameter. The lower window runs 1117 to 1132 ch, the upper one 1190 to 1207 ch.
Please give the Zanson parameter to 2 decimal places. 0.96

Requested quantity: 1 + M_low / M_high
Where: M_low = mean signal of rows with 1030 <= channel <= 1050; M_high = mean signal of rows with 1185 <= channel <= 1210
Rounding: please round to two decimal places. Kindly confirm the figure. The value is 1.85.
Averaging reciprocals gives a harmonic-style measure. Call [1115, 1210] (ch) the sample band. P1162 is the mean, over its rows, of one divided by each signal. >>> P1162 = 0.0047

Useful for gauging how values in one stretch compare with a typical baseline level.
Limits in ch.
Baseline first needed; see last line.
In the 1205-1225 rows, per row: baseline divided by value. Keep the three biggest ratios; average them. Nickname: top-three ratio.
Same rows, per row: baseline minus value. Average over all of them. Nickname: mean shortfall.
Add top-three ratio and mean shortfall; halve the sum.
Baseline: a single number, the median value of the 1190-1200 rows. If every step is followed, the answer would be 0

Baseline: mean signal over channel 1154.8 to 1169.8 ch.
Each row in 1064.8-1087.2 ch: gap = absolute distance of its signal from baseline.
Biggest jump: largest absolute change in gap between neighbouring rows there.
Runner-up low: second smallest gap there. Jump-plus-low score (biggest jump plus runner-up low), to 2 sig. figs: 38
